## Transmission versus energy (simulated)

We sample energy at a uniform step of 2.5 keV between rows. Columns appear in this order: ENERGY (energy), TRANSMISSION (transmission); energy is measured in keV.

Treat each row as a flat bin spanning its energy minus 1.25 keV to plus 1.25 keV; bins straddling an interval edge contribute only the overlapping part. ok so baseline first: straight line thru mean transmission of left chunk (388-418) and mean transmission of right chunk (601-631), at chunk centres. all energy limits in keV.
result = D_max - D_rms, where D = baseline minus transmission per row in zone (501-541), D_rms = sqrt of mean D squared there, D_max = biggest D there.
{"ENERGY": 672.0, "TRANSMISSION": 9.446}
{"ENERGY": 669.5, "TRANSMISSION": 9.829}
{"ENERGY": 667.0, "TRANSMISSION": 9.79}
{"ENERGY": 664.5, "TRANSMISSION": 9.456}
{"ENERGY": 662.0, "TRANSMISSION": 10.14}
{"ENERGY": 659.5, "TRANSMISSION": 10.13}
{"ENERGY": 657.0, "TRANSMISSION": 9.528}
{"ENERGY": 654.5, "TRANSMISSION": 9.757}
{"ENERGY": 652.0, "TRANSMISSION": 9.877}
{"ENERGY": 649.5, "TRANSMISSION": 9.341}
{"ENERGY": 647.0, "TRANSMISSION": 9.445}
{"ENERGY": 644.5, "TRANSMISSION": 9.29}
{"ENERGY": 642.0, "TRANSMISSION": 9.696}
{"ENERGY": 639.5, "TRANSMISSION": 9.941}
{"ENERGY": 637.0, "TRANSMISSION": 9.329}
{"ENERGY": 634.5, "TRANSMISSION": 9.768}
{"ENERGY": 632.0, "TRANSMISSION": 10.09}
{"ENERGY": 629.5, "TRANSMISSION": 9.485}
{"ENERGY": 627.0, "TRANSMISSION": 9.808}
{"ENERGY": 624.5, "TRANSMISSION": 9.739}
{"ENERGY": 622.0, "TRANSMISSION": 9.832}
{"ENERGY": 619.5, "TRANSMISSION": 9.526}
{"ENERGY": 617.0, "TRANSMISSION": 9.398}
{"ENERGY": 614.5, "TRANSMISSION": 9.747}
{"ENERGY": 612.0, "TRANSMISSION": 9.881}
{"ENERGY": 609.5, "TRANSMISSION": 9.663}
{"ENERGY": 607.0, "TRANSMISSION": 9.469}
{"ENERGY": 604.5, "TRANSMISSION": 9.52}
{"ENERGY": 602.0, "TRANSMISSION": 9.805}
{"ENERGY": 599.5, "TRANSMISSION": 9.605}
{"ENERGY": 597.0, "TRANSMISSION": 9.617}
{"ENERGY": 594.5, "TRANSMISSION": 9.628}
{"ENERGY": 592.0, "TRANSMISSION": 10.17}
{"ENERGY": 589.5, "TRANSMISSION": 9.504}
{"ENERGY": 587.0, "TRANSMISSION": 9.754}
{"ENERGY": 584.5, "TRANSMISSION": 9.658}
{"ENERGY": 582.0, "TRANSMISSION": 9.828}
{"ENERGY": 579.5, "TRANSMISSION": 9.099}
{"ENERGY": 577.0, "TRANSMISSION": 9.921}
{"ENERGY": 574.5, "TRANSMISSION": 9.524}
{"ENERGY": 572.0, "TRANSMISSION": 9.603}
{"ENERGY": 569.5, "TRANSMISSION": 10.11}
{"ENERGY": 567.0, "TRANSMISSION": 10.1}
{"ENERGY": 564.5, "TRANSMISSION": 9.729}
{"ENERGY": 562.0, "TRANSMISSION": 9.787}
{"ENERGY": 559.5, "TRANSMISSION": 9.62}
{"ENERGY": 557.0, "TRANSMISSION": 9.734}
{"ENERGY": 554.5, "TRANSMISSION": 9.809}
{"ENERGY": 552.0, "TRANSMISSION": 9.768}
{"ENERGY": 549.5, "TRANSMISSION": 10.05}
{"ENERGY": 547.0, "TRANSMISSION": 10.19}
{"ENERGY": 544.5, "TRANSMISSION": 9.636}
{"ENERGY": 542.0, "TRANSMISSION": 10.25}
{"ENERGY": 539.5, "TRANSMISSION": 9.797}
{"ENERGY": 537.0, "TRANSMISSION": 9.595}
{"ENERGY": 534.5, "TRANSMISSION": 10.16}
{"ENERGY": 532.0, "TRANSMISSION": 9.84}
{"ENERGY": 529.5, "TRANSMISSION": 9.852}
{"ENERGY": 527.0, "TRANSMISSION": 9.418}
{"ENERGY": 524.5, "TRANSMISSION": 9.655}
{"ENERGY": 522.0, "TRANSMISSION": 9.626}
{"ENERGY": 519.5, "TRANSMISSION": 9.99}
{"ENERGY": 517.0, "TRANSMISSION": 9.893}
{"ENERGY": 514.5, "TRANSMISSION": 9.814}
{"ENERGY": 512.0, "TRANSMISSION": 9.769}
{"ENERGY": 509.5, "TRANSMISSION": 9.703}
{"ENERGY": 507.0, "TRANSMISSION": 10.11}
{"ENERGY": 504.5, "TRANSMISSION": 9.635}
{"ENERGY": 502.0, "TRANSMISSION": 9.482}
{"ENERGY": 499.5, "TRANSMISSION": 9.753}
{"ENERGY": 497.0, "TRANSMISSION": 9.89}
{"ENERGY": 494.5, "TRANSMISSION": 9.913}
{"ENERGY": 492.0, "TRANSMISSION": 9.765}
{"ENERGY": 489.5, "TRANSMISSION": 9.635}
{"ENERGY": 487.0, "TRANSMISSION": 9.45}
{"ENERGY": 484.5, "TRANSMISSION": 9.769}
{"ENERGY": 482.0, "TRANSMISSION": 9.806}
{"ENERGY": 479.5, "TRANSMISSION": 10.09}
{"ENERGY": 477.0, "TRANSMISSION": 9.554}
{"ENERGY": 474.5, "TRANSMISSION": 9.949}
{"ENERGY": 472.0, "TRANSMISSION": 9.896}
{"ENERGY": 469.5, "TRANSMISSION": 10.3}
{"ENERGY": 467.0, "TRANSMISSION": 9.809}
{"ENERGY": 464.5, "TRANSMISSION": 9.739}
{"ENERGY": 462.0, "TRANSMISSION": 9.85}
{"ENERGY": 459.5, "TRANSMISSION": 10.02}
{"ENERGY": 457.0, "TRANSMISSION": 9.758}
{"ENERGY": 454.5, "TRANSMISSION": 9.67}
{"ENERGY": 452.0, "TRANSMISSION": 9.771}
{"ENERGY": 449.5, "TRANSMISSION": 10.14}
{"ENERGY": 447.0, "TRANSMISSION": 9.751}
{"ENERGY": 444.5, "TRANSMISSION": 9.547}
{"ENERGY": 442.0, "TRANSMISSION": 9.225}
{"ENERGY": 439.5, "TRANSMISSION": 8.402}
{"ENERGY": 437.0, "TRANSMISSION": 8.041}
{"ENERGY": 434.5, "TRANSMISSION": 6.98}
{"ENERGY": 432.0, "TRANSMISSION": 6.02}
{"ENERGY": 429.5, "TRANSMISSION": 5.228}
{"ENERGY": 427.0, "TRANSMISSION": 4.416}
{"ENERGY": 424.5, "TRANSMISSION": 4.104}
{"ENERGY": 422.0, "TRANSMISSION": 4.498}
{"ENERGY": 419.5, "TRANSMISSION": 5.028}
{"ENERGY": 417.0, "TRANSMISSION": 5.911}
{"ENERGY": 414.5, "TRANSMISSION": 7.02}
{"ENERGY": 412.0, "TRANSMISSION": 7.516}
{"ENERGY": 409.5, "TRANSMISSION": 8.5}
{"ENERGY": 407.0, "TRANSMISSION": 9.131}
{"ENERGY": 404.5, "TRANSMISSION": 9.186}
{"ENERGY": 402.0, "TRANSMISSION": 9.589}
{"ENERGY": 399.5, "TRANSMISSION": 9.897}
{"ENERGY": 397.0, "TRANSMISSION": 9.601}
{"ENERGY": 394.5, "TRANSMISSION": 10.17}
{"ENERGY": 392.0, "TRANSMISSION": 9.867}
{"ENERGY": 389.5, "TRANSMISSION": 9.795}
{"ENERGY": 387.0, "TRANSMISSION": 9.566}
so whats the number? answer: -0.6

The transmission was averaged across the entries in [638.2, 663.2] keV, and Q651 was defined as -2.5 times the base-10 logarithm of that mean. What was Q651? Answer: -2.47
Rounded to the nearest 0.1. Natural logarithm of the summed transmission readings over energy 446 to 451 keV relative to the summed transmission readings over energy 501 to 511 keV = -0.7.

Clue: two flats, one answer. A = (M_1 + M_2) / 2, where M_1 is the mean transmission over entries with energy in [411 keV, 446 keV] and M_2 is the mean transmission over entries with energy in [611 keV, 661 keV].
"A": 8.1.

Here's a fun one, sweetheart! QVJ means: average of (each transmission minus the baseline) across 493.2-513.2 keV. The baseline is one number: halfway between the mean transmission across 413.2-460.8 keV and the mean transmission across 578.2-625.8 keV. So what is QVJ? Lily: 1.18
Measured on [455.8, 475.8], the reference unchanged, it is 1.31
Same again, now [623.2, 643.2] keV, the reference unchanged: 1.13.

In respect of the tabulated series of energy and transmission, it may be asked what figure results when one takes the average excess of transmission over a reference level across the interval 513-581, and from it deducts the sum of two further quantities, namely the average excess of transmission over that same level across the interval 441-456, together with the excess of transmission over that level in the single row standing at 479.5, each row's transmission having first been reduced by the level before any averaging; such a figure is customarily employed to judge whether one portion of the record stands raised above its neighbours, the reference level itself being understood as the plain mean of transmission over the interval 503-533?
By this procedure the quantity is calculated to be -0.2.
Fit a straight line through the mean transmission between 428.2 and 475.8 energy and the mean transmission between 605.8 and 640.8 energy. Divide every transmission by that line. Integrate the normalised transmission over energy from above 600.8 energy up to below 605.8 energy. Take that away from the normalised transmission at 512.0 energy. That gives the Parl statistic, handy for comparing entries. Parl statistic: -3.97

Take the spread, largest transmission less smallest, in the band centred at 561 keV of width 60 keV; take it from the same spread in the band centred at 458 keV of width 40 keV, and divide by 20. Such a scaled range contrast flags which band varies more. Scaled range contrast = 0.037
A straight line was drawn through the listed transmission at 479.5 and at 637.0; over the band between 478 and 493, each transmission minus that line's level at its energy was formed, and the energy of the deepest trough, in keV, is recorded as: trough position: 487.0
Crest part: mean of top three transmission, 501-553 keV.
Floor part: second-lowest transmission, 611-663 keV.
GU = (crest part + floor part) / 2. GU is 9.76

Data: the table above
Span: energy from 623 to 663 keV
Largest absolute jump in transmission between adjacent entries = 0.61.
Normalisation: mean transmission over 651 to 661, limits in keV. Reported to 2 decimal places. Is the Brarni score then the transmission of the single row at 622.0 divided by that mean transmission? 1.00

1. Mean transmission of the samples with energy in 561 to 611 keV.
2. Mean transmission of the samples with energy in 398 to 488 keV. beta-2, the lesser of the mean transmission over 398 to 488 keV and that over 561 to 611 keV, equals 8.5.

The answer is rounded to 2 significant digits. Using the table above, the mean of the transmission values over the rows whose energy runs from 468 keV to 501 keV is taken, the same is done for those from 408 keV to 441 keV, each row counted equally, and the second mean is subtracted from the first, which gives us 3.5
